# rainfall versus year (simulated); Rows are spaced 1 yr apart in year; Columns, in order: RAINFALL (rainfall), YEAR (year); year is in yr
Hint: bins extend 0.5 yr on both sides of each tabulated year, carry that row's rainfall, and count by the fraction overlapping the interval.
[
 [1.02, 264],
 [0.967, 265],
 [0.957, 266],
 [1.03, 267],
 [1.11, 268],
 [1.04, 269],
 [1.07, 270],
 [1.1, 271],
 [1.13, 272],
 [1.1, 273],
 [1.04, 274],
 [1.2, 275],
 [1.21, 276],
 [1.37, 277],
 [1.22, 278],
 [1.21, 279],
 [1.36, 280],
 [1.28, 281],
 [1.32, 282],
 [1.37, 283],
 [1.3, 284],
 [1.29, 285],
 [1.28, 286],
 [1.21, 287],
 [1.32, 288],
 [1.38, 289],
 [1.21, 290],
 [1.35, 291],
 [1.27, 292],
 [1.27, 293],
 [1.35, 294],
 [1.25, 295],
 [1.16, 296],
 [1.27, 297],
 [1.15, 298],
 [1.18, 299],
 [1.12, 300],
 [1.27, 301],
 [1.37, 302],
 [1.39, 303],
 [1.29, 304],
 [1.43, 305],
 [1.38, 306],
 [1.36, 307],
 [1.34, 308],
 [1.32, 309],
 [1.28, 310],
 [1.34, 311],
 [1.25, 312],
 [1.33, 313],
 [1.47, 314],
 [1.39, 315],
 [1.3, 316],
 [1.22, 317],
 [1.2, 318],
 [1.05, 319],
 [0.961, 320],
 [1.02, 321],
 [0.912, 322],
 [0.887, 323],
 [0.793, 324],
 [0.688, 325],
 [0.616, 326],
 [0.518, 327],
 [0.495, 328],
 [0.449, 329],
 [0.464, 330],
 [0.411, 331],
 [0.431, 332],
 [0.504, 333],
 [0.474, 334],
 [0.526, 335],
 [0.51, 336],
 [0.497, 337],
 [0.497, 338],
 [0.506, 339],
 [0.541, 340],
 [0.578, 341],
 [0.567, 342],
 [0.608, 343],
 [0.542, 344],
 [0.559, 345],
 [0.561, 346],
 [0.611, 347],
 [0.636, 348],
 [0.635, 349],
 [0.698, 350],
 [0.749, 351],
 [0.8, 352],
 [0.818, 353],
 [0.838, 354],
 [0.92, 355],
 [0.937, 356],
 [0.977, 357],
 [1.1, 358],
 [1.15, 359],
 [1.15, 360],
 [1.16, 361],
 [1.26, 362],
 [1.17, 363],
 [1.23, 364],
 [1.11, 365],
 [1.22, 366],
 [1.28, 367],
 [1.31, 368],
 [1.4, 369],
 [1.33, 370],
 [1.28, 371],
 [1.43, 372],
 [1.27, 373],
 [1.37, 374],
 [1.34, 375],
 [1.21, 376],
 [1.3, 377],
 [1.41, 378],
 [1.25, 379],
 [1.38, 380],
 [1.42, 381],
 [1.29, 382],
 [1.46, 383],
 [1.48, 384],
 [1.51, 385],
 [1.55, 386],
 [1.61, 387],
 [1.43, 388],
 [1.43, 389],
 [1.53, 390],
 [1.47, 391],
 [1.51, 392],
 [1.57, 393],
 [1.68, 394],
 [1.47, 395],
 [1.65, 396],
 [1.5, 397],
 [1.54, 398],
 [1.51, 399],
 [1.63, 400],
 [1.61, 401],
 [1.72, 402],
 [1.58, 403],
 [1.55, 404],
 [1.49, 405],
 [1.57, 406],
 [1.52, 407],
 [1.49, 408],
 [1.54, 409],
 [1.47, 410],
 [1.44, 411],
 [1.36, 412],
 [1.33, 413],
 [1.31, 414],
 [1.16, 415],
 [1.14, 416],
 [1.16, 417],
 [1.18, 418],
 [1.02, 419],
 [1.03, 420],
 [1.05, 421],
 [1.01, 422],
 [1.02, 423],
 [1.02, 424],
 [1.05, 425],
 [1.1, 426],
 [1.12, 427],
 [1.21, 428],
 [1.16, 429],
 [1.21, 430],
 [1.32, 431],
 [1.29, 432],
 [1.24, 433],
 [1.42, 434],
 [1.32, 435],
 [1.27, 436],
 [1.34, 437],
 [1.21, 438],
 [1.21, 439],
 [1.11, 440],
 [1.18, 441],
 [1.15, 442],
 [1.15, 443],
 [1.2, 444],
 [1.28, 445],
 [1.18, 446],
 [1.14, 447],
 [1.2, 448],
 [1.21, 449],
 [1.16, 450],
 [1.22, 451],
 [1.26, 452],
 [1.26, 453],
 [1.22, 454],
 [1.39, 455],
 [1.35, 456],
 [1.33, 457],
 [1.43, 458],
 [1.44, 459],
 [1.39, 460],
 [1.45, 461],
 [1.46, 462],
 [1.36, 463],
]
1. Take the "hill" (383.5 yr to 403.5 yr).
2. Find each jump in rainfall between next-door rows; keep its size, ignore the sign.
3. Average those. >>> 0.088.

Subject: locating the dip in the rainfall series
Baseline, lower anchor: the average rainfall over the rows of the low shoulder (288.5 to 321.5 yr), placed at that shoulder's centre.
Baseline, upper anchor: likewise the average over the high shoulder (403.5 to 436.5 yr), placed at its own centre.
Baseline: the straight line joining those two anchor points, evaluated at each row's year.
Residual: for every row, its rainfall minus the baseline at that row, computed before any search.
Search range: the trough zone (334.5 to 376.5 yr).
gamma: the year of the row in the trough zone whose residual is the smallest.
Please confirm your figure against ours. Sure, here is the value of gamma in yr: 337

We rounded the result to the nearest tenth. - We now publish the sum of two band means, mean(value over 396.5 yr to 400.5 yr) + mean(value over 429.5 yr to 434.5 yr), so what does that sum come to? 2.8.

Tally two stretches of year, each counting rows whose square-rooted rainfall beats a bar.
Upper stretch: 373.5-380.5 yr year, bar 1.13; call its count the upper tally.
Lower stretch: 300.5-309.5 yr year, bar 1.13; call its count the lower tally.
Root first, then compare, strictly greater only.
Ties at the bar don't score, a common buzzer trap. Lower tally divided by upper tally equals 1.6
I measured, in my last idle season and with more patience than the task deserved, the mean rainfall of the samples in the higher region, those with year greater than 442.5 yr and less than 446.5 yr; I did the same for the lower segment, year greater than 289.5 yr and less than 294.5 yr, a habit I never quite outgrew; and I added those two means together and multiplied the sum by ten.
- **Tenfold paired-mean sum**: 25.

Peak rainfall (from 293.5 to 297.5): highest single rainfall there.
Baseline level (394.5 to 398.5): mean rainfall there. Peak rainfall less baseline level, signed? -0.19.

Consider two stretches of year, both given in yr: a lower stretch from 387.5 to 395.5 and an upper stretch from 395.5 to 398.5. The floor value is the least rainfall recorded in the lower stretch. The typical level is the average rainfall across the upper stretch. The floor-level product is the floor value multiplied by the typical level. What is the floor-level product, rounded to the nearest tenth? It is 2.2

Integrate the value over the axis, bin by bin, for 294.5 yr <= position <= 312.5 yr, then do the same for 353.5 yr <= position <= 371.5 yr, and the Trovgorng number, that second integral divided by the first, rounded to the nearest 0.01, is 0.90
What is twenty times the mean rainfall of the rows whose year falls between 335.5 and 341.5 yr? 10.4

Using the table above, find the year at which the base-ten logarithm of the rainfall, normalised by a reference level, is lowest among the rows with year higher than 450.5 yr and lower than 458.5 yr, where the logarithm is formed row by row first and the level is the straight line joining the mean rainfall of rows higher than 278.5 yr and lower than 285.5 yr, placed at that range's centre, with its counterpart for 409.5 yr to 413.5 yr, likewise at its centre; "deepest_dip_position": 454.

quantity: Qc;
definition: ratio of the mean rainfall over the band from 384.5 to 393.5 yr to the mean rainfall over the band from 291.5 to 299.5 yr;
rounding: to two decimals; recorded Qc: 1.22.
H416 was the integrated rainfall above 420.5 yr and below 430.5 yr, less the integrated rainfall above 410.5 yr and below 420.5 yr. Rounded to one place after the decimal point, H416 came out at -1.2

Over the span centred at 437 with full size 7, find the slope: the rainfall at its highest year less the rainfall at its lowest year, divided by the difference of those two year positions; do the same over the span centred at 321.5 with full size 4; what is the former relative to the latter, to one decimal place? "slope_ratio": 2.1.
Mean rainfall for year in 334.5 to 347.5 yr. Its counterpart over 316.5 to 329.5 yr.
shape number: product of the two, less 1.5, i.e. -1.0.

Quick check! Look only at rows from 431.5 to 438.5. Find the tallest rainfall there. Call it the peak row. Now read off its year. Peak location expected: 434 yr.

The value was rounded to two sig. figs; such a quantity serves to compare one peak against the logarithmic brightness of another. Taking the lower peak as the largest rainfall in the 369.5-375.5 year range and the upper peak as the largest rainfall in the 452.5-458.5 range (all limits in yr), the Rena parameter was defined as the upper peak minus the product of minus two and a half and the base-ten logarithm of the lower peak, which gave 1.8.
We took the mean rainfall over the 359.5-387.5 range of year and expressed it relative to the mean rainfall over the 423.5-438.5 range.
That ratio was 1.1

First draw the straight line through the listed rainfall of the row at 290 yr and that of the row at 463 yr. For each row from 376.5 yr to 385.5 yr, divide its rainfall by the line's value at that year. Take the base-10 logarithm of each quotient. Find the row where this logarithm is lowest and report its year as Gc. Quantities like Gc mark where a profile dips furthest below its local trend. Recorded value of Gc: 379 yr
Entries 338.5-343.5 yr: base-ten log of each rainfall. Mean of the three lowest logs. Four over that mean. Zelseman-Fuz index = -15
